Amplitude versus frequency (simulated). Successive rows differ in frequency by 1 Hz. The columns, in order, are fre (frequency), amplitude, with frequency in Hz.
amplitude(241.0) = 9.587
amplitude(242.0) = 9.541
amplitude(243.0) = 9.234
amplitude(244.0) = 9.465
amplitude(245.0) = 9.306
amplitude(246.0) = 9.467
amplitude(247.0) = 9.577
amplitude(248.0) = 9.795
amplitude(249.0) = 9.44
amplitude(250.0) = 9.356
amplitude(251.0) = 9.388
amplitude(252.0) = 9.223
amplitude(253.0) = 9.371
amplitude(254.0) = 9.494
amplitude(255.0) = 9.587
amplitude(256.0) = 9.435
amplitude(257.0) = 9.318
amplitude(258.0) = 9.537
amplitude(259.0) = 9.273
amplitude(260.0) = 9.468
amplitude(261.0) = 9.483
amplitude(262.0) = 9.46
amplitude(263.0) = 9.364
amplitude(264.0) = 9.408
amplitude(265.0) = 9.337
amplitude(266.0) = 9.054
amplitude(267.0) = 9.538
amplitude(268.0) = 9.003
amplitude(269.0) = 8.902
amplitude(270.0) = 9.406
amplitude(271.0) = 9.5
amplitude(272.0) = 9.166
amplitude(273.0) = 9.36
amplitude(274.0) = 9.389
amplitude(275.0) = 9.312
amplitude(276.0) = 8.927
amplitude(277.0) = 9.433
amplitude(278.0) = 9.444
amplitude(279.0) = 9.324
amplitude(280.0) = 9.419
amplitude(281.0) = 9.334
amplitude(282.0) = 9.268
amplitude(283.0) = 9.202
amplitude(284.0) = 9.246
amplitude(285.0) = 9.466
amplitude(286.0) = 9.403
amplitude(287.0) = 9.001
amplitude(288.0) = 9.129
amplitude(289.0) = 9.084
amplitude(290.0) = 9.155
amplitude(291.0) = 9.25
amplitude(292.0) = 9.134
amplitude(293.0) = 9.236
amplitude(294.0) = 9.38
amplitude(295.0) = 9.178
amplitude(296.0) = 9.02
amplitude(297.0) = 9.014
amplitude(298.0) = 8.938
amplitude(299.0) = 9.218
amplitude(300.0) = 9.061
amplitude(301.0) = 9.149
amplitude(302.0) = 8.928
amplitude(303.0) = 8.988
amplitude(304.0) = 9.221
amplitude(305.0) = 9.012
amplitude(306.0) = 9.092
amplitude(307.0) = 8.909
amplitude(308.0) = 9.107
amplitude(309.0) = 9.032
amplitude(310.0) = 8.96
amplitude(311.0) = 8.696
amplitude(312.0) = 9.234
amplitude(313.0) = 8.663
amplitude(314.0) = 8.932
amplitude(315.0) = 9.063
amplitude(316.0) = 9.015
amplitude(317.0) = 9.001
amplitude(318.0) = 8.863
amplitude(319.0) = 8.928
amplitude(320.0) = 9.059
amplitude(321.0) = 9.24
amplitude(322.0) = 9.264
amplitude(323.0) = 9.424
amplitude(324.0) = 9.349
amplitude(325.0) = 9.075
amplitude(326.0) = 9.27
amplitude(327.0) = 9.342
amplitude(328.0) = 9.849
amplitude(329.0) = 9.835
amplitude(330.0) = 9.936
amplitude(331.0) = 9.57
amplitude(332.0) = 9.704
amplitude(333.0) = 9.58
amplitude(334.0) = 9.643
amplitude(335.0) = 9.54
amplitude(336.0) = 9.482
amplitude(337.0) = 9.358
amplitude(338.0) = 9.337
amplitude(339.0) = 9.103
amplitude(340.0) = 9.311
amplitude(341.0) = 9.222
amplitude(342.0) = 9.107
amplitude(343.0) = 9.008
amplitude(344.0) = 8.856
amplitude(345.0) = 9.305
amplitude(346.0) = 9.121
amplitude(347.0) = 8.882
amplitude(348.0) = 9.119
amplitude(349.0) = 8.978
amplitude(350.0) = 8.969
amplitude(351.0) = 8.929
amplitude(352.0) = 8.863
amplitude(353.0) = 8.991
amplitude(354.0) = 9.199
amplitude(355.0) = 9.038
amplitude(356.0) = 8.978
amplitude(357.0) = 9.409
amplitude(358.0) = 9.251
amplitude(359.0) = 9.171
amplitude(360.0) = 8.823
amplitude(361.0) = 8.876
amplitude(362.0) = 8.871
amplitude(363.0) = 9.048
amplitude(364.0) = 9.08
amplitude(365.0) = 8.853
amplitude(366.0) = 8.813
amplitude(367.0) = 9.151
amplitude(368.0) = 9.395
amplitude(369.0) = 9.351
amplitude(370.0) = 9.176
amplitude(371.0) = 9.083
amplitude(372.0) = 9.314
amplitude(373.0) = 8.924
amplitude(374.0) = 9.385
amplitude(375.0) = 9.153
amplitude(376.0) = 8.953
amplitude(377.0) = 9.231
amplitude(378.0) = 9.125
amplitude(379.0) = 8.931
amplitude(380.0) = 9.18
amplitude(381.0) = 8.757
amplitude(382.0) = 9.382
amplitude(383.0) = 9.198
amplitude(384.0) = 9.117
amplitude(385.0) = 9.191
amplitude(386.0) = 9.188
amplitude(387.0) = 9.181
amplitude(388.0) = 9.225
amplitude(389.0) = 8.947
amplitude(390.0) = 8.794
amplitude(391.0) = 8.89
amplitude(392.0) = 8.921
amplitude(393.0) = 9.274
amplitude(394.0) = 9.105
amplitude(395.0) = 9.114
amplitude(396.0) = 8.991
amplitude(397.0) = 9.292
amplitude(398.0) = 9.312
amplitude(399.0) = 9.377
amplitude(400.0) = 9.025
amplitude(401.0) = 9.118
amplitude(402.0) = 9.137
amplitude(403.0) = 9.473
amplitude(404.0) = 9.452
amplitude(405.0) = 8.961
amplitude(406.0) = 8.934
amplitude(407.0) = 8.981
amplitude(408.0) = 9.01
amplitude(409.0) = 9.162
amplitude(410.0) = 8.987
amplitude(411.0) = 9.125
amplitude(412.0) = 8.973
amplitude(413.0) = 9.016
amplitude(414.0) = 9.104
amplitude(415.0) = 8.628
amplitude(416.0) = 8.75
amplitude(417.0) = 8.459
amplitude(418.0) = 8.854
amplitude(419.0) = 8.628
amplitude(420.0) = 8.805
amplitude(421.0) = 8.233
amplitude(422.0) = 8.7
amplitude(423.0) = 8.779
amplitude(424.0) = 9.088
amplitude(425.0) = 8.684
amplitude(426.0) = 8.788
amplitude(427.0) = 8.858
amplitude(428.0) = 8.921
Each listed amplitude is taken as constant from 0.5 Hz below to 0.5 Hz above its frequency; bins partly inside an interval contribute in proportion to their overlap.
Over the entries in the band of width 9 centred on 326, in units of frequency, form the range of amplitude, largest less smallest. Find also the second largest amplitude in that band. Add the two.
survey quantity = 10.7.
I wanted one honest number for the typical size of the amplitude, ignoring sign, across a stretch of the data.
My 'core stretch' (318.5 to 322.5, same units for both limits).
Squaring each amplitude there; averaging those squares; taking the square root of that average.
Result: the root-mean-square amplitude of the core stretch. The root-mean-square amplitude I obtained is 9.12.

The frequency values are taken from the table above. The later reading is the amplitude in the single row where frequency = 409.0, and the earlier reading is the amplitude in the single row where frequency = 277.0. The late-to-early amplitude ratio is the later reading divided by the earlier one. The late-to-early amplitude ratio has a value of 0.97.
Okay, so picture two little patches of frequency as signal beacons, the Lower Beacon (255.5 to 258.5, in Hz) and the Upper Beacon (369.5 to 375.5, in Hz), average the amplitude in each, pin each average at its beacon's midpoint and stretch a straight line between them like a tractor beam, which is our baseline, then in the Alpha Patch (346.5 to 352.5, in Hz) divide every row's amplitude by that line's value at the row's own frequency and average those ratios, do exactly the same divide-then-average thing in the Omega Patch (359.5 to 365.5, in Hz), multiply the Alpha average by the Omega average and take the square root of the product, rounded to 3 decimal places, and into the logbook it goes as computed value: 0.971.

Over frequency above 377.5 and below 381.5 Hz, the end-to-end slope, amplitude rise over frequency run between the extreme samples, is -0.12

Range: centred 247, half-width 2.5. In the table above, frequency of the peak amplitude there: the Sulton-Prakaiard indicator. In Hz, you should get 248.0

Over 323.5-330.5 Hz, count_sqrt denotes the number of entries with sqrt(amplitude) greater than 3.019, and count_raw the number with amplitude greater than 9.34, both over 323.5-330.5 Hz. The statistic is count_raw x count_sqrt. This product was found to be 30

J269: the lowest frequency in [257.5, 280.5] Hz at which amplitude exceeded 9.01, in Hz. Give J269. 258.0 Hz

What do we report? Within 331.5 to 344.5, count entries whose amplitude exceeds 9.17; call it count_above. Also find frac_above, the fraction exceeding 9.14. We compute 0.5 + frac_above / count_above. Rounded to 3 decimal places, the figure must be 0.577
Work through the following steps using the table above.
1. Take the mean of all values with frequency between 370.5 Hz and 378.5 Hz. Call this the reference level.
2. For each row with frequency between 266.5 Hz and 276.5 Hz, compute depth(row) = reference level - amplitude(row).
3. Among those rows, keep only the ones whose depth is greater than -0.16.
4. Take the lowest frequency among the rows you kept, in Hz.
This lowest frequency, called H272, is 268.0 Hz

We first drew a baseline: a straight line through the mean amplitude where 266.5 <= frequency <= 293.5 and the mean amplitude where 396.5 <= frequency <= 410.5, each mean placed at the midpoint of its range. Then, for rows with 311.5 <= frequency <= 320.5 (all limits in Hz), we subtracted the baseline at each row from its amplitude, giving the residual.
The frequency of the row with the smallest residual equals 313.0 Hz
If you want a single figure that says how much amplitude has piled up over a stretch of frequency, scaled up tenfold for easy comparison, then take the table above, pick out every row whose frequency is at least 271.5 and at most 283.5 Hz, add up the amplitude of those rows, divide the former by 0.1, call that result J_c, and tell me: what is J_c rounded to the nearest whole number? 1116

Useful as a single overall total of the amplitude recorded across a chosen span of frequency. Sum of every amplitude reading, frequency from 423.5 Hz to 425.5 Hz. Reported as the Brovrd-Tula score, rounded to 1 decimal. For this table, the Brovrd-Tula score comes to 17.8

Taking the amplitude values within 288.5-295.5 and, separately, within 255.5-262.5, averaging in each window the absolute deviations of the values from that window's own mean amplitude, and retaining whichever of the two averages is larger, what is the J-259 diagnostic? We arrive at 0.074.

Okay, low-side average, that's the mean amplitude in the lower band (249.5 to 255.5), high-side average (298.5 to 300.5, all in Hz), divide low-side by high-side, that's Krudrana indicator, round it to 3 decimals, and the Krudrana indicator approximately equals 1.029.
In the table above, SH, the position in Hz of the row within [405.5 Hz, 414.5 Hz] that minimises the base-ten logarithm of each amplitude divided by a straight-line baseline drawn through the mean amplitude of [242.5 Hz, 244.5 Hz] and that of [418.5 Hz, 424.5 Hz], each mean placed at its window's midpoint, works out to 406.0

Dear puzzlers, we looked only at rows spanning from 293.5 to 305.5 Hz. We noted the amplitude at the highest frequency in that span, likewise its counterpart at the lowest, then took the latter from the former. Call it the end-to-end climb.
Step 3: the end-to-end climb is -0.4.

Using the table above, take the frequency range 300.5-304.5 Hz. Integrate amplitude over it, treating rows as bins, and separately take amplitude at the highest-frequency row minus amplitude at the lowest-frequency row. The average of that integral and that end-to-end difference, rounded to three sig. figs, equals 18.2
